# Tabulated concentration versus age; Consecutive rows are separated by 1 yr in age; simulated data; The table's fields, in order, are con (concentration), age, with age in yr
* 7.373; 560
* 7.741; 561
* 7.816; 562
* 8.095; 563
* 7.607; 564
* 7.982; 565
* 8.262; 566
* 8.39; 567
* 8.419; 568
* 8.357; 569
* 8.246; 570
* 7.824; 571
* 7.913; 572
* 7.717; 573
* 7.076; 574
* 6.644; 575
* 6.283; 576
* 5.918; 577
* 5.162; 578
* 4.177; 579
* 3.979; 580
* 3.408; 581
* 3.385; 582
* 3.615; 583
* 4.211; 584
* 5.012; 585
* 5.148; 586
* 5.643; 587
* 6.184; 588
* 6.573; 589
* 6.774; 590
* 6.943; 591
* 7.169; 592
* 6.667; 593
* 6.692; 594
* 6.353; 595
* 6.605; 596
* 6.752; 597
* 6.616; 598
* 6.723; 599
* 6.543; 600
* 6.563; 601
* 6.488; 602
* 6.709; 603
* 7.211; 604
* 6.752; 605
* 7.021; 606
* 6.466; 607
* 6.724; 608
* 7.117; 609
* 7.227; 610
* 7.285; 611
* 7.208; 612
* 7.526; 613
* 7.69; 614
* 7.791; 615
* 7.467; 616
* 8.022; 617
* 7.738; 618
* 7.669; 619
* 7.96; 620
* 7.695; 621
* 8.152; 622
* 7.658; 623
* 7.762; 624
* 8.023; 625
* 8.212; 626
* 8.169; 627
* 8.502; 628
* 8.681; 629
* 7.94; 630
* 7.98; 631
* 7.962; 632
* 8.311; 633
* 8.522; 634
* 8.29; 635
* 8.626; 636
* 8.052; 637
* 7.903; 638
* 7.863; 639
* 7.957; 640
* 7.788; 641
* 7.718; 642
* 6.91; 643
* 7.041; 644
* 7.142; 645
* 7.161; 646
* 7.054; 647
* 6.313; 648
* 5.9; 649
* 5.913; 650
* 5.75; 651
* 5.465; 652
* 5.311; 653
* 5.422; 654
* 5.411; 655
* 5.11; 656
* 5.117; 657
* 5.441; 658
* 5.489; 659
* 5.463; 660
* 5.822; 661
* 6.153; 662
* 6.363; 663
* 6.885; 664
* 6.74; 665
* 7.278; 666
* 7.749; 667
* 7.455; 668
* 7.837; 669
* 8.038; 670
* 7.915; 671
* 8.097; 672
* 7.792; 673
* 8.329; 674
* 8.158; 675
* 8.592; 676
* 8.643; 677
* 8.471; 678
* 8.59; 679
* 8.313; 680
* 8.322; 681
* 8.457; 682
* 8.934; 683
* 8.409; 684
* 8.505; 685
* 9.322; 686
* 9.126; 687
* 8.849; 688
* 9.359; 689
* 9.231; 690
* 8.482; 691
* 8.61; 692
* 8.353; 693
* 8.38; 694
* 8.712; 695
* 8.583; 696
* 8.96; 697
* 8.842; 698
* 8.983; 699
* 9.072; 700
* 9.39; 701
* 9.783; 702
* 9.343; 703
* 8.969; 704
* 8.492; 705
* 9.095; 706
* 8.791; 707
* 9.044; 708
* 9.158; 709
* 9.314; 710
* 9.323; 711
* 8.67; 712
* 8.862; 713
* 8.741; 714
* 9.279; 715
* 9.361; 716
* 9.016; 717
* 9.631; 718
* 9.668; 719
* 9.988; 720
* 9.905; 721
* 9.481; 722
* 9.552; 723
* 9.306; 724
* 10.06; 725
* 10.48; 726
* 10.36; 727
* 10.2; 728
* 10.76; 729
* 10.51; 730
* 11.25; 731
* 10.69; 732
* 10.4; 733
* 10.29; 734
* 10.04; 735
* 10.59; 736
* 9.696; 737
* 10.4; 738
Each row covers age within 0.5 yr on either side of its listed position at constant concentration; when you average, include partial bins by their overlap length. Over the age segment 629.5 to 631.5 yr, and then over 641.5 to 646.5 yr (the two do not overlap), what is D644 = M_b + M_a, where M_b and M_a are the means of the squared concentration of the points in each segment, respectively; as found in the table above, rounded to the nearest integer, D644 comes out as 115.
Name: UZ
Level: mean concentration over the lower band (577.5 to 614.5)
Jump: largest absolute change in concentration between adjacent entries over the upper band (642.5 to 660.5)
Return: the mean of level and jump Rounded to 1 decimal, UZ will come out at 3.5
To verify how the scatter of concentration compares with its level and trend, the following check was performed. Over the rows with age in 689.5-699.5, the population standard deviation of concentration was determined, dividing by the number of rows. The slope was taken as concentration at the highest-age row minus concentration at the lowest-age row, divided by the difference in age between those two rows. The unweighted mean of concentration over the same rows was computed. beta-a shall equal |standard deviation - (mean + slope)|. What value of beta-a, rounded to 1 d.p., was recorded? 8.4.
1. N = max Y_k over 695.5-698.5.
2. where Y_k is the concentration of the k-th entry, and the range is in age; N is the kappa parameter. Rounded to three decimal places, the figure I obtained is 8.960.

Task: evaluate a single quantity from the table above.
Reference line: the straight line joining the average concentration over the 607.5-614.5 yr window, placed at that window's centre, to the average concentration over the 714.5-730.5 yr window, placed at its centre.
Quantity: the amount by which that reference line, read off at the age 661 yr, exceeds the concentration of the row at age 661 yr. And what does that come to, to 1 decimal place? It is 2.6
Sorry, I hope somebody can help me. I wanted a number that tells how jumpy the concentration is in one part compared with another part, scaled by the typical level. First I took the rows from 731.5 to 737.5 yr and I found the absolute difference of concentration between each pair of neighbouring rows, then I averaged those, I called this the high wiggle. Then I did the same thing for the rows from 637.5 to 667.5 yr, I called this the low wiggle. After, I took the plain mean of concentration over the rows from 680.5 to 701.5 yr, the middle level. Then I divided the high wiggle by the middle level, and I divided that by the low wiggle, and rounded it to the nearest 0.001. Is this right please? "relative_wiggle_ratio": 0.206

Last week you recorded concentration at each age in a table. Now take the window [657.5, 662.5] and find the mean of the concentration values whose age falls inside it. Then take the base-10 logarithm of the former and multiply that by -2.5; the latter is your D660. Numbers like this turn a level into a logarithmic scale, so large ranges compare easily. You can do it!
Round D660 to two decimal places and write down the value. -1.88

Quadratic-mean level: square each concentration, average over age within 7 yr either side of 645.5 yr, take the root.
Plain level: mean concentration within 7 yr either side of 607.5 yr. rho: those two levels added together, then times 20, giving 278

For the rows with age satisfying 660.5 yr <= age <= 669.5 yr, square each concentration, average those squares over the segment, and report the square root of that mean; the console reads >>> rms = 7.0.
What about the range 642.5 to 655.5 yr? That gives 6.3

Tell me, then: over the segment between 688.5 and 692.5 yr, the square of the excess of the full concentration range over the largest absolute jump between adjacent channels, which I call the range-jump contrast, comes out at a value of 0.0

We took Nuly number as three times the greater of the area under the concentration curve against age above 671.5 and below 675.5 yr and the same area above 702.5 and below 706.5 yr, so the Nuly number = 108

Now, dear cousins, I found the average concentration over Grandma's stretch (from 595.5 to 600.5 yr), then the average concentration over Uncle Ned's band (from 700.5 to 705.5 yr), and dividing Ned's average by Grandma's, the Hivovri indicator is 1.4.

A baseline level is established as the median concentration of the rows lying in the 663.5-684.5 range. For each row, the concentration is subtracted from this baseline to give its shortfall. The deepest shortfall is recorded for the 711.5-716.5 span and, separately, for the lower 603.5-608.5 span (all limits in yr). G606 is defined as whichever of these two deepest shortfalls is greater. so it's 1.7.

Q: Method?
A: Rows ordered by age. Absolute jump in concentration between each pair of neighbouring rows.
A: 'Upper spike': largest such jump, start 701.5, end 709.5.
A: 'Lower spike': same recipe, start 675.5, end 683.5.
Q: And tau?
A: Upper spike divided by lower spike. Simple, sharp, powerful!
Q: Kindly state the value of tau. 1.3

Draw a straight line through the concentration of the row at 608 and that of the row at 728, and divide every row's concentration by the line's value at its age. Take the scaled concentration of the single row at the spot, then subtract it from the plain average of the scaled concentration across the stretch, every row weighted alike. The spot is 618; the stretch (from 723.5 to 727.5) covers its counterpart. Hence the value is -0.11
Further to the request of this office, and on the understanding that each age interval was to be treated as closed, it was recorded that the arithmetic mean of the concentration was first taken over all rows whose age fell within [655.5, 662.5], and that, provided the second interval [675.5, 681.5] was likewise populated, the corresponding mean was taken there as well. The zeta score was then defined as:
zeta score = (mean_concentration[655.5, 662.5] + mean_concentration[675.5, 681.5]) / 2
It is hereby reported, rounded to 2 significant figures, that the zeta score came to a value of 7.0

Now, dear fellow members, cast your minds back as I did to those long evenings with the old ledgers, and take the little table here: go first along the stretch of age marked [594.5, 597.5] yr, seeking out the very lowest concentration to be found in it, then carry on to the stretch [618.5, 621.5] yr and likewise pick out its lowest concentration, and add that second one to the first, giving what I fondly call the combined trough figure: 14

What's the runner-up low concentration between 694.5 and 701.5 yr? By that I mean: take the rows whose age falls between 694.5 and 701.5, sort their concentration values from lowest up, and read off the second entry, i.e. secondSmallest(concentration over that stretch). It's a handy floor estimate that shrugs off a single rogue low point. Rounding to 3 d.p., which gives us 8.712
